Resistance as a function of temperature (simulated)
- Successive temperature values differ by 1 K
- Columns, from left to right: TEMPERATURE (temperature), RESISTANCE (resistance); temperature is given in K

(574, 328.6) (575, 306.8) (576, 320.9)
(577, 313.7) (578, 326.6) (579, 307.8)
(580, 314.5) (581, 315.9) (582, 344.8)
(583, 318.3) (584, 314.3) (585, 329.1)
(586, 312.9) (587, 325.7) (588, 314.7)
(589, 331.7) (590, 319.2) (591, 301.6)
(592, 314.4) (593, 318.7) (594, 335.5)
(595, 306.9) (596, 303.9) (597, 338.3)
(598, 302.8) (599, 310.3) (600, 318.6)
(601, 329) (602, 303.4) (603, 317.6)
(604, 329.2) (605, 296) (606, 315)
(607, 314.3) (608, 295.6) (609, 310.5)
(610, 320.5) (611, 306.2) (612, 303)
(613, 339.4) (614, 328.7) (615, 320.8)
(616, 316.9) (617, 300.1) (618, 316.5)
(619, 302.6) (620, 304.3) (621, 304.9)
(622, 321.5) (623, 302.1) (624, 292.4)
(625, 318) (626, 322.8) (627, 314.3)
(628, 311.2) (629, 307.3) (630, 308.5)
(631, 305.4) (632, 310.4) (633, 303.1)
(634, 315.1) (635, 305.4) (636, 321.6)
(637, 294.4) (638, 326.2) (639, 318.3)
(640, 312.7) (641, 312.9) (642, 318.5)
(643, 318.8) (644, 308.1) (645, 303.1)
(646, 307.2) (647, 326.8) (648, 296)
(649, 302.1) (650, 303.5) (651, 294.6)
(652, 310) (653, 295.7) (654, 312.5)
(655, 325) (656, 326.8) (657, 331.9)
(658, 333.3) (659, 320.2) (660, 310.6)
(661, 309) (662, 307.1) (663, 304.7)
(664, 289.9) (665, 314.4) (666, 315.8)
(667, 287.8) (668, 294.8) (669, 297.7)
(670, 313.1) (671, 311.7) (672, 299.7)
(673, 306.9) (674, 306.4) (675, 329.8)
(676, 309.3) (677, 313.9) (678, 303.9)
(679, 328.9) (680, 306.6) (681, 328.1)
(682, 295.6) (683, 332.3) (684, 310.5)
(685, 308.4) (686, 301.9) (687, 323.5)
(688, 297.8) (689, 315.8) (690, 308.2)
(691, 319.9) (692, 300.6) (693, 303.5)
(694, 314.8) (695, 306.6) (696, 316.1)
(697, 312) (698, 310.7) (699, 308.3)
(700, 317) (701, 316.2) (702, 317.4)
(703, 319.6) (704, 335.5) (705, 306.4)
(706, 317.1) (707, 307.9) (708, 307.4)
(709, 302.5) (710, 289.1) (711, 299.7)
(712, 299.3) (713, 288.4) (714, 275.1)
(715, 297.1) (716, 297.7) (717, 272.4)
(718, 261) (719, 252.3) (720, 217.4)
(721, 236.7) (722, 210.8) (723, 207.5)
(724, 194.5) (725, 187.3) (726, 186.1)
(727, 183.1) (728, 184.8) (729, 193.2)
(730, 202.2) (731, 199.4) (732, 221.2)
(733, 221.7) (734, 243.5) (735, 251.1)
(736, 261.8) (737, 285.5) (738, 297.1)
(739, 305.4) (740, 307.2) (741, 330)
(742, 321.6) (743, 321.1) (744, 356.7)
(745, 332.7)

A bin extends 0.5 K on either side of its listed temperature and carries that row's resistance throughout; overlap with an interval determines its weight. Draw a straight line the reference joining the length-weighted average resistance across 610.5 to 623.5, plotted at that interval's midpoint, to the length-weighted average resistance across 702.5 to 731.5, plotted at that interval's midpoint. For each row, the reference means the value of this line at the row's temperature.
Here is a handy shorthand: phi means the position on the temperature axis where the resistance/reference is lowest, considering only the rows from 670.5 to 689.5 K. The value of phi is 672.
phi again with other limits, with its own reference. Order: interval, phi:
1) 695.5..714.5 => 714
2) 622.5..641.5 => 624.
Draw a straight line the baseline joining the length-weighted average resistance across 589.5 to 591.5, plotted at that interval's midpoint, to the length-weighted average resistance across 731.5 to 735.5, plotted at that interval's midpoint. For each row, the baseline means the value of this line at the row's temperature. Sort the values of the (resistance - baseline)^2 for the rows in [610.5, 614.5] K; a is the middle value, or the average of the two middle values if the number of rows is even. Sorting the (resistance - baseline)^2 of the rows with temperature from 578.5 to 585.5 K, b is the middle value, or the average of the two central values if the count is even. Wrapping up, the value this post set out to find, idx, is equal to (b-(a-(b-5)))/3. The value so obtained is -157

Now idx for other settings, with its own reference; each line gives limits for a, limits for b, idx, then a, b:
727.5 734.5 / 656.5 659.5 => 1767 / 1158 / 3232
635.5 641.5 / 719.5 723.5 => 154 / 998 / 732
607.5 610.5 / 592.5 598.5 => 1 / 99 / 53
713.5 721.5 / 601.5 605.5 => -163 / 720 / 118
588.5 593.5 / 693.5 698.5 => 2234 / 73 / 3390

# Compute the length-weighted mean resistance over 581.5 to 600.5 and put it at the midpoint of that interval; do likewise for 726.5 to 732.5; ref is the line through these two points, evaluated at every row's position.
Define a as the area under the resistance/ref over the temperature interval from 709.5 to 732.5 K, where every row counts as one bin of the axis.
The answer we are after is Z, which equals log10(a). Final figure 1.42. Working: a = 27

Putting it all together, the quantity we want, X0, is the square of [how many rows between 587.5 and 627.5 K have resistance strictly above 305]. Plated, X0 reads 729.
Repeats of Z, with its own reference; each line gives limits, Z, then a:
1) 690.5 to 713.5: 1.51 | 32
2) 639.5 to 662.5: 1.43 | 27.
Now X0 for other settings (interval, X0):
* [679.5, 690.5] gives 64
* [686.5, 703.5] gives 196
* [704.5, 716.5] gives 16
